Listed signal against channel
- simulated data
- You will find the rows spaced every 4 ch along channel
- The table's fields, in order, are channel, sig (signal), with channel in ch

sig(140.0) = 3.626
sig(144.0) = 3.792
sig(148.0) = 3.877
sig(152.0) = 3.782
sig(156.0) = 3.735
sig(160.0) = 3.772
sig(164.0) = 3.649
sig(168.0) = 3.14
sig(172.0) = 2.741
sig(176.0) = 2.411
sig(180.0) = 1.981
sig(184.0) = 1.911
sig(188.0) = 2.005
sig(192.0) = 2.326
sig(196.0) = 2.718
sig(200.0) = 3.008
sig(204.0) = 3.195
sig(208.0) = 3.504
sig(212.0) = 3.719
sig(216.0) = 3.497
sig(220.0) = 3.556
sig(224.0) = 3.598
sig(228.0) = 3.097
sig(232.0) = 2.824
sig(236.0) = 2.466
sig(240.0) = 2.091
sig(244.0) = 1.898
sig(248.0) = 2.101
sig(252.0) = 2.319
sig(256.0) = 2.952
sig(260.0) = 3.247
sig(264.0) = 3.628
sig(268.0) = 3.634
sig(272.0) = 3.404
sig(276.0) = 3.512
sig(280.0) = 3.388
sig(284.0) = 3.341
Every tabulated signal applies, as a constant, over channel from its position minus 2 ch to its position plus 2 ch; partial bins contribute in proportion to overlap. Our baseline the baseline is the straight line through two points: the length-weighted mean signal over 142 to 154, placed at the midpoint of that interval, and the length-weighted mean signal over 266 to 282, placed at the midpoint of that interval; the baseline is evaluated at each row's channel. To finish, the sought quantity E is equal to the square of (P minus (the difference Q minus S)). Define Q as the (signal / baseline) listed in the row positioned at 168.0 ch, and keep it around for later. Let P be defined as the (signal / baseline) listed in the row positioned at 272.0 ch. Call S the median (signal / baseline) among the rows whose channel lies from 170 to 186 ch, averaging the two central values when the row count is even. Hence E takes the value 0.53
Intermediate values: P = 0.98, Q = 0.83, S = 0.59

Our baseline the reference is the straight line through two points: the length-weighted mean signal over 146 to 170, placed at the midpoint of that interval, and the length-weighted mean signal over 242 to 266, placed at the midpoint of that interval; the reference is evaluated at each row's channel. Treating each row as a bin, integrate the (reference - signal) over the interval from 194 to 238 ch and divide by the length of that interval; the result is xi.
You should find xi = -0.12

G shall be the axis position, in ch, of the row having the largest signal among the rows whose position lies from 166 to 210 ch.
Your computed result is 208.0 ch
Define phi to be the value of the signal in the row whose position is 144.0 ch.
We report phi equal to 3.792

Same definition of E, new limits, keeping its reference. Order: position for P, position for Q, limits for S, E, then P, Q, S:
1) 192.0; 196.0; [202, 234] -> 0.73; 0.63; 0.74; 0.96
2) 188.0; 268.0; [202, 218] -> 0.21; 0.54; 1.04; 0.96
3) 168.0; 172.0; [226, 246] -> 0.63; 0.83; 0.73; 0.69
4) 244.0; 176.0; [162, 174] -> 0.52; 0.53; 0.64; 0.83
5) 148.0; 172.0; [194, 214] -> 1.34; 1.02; 0.73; 0.87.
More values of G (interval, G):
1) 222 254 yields 224.0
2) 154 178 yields 160.0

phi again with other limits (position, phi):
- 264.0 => 3.628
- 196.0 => 2.718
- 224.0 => 3.598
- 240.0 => 2.091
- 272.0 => 3.404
